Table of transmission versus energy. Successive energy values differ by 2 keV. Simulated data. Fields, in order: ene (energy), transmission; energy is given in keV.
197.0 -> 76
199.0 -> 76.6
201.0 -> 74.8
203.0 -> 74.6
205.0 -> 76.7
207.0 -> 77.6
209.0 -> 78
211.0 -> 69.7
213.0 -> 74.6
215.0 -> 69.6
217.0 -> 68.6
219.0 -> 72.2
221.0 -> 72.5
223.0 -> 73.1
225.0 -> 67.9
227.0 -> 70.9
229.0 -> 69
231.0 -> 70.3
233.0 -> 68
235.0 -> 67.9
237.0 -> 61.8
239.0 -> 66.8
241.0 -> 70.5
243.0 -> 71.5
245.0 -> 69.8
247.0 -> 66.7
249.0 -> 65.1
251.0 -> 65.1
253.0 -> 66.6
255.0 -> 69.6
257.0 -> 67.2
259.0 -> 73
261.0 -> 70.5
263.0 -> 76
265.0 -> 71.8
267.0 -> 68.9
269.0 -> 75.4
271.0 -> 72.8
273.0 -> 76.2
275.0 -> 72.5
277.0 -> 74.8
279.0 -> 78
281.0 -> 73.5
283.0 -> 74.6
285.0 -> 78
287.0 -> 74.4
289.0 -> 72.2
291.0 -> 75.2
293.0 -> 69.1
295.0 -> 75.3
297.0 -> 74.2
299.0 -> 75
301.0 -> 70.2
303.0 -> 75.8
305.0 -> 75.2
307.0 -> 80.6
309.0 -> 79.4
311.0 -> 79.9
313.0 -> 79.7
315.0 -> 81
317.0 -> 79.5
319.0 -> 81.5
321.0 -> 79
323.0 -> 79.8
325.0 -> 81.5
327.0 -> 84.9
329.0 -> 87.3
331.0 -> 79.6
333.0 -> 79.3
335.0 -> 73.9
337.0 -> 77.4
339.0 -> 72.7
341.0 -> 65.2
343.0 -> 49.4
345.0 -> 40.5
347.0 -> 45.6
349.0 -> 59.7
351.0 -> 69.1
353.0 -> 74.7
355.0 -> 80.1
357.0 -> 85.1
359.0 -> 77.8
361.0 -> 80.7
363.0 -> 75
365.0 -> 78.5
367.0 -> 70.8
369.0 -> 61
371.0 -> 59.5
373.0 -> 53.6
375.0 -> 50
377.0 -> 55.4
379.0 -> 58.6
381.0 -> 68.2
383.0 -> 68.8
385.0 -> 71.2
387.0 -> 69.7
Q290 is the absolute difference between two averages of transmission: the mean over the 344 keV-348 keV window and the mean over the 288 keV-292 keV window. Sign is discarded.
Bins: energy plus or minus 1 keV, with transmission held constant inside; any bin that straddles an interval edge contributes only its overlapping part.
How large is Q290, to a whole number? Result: 31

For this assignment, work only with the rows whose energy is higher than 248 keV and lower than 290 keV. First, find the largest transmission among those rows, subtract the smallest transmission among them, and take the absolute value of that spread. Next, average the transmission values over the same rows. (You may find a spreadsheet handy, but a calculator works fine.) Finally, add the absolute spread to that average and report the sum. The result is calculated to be 85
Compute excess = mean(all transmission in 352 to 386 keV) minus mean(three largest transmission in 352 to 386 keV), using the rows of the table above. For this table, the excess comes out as -13.20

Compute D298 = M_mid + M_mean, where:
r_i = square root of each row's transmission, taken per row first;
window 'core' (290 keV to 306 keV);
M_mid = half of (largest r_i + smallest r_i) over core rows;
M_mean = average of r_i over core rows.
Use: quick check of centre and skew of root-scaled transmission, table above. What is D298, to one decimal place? 17.1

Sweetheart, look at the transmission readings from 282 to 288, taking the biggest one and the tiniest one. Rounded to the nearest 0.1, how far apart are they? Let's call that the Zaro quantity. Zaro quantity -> 3.6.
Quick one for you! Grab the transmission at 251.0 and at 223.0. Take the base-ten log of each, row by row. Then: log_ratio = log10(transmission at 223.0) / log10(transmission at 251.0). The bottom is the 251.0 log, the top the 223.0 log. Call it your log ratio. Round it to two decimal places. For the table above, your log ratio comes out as 1.03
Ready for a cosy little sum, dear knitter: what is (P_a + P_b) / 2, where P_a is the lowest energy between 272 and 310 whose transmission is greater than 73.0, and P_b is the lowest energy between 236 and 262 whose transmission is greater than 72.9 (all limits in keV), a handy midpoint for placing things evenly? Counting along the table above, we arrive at 266 keV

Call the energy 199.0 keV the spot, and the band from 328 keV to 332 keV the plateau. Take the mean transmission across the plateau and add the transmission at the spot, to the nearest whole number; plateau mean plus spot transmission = 160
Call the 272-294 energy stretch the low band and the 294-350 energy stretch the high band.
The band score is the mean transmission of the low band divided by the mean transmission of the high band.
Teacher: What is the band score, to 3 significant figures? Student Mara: 1.01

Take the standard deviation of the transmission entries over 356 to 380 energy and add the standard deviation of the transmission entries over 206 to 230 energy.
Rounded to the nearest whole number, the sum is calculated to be 15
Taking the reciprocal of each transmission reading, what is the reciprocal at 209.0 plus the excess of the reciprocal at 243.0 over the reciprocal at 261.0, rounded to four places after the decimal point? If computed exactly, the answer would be 0.0126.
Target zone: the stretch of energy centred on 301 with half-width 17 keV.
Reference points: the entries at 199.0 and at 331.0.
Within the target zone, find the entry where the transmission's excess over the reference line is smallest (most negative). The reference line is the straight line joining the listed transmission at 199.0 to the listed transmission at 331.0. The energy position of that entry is 293.0 keV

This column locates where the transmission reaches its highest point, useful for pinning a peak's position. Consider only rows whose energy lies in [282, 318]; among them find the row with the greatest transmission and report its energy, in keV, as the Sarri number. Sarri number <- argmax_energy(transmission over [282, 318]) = 315.0 keV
